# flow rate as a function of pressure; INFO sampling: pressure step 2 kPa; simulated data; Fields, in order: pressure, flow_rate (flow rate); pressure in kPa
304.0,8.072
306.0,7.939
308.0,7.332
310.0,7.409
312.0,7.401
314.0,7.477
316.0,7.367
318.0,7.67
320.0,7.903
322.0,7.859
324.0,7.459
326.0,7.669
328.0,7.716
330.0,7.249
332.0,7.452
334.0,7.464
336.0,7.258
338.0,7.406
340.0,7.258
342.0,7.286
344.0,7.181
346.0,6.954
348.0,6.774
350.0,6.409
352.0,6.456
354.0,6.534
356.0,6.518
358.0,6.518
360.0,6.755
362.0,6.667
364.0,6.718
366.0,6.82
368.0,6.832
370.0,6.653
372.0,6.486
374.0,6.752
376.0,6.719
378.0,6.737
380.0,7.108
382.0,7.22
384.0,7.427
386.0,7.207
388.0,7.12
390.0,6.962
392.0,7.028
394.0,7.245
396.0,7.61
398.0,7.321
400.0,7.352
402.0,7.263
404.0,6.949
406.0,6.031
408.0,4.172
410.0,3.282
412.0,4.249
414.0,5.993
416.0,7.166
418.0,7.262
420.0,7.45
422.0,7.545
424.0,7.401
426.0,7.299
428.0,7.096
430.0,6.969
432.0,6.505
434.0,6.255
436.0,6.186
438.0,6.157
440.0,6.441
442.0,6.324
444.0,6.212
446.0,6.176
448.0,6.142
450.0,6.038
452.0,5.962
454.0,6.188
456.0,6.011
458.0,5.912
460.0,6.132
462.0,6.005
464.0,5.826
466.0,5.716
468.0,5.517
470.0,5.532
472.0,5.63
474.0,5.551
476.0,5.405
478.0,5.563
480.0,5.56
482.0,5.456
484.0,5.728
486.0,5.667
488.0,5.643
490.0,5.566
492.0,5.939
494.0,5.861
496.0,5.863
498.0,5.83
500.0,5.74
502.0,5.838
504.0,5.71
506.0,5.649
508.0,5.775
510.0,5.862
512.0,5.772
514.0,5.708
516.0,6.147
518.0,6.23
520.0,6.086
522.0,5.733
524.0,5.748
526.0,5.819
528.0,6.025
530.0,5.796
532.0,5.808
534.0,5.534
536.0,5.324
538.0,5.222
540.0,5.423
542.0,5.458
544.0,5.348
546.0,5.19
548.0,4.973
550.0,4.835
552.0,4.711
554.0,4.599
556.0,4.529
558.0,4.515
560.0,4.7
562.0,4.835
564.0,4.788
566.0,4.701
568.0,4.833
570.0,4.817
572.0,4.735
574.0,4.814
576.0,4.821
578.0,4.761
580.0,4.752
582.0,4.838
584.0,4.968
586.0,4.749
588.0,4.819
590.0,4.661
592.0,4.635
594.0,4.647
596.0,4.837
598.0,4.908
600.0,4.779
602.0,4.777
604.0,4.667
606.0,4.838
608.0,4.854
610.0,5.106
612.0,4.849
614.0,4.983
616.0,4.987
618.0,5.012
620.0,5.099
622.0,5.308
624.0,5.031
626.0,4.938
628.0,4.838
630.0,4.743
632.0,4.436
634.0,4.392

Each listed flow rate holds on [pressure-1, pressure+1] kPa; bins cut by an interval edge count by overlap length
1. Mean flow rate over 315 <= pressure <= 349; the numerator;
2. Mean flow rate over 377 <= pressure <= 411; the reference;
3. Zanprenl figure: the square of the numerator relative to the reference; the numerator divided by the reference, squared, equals 1.22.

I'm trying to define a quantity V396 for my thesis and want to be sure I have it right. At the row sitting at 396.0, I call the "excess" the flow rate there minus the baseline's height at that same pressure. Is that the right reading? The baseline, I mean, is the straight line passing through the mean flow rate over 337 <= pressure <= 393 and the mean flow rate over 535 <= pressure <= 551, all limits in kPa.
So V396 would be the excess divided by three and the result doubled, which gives 0.7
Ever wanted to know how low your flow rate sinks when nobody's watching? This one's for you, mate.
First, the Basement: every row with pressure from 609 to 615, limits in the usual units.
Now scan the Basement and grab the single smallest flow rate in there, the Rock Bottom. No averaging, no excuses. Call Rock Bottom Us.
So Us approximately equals 4.849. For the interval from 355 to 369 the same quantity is 6.518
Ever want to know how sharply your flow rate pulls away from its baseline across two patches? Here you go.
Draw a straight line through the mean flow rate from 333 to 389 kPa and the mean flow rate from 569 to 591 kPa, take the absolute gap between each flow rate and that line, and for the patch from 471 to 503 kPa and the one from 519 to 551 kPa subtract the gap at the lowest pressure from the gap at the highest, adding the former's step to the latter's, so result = -0.38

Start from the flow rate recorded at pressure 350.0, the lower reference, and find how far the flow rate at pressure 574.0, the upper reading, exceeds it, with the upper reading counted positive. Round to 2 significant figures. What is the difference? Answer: -1.6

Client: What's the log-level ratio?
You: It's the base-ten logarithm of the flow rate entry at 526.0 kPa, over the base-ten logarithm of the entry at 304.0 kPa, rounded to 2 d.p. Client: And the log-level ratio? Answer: 0.84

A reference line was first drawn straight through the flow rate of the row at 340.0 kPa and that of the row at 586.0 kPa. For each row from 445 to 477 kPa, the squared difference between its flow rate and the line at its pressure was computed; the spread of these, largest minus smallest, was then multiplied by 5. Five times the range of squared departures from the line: 1.1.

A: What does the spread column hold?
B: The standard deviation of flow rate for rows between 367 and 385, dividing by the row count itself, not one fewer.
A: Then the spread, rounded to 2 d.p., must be 0.29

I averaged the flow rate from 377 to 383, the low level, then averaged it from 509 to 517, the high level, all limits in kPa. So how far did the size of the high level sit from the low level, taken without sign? 1.1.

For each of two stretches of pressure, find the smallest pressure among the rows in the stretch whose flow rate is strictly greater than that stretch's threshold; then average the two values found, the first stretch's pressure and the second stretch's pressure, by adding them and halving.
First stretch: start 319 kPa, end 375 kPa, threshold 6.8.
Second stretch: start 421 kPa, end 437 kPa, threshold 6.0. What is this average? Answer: 371 kPa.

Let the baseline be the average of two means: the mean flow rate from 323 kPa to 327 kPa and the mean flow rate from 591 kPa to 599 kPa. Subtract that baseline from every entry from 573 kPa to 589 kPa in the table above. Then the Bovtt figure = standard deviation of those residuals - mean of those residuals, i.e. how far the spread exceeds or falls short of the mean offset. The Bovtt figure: 1.4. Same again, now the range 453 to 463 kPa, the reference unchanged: 0.2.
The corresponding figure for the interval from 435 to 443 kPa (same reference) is 0.0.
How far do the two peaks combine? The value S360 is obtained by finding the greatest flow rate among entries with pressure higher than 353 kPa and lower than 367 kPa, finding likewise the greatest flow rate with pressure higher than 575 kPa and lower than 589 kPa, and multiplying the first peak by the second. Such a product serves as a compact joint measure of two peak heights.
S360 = 34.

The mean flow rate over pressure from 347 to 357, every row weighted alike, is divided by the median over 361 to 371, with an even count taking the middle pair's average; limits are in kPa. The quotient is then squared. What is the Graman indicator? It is 0.95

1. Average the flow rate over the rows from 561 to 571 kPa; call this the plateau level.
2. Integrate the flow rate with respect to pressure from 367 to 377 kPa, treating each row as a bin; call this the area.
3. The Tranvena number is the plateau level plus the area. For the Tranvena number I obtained 72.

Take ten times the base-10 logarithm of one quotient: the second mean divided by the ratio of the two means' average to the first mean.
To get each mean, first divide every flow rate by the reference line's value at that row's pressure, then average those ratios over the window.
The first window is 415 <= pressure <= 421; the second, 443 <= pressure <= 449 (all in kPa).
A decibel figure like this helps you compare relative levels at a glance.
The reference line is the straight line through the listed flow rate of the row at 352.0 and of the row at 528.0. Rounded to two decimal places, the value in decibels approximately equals 0.29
